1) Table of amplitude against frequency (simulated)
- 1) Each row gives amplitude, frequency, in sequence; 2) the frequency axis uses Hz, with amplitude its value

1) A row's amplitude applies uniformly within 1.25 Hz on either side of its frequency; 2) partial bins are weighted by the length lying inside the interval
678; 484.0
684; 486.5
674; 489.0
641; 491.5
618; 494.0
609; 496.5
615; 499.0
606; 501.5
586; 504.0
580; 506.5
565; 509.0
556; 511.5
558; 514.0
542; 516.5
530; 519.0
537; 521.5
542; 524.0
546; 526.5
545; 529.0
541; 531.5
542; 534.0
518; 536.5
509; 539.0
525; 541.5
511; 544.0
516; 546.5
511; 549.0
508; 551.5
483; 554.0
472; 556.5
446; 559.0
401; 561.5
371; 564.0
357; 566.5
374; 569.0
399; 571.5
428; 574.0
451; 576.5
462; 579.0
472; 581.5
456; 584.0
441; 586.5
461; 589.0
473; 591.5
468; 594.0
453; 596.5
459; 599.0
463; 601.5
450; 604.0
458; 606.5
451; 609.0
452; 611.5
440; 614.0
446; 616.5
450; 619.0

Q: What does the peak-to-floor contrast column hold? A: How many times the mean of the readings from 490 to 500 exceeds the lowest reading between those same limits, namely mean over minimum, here 1.02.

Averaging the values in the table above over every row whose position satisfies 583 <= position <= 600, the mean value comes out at 459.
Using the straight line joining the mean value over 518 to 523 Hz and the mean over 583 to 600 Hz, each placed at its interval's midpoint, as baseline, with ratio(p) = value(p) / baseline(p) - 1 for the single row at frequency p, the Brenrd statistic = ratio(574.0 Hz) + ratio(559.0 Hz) -0.20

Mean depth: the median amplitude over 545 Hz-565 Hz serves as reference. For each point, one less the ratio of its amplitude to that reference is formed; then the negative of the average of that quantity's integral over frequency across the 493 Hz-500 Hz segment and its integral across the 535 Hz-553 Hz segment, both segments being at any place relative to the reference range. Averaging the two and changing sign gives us 1.7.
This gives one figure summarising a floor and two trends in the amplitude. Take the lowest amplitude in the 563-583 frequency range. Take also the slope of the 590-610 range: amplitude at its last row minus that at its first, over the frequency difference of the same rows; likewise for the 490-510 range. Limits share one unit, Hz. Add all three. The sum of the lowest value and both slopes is 351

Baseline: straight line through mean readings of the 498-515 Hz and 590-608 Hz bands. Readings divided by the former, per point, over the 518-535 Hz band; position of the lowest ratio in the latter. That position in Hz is 519.0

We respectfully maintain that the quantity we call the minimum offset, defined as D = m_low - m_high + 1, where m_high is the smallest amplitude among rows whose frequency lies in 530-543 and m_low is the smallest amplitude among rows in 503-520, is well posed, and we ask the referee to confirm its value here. 22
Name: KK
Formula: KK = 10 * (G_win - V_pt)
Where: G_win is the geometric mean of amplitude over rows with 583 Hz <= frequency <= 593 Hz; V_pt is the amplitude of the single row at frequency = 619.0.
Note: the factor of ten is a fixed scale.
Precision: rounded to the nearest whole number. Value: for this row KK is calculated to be 76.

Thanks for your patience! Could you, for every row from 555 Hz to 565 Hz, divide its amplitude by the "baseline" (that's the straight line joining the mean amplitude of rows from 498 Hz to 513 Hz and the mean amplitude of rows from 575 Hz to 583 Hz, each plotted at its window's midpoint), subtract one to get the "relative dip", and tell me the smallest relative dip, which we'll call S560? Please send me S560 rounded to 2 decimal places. -0.24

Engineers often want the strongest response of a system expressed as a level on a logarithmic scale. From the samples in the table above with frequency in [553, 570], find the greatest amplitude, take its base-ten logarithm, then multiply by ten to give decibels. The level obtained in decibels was 26.8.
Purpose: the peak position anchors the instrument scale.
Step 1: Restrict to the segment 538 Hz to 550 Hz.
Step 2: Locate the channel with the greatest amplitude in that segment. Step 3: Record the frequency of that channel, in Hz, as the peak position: 541.5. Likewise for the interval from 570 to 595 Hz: 591.5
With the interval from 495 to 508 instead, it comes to 499.0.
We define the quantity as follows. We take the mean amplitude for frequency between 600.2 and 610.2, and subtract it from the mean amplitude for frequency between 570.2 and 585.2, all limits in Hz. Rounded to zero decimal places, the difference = -11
